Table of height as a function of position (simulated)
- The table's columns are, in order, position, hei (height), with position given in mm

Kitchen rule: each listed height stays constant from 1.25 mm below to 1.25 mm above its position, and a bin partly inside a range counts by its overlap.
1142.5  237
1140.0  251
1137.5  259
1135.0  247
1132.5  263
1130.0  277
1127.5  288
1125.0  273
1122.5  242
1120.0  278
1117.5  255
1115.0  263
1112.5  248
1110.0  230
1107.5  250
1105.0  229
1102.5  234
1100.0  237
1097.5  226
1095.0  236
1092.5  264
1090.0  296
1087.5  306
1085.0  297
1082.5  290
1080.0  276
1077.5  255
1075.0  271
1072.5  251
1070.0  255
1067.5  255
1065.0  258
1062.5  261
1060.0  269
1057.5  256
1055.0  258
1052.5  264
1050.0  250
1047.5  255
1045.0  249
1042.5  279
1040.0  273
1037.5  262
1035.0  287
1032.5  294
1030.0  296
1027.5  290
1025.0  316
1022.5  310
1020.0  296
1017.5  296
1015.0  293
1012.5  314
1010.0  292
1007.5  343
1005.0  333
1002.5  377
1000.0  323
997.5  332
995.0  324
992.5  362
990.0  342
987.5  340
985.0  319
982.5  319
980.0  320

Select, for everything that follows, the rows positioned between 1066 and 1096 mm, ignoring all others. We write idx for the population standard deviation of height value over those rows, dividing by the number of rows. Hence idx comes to 21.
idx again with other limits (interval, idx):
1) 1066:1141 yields 21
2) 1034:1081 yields 10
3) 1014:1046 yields 18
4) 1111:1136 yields 15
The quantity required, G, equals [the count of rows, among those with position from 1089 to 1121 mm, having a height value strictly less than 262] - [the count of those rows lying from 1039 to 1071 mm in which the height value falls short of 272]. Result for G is -2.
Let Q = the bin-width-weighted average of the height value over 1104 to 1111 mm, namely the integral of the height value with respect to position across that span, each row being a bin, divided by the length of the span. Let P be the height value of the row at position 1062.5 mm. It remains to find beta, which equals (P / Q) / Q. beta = 0.0047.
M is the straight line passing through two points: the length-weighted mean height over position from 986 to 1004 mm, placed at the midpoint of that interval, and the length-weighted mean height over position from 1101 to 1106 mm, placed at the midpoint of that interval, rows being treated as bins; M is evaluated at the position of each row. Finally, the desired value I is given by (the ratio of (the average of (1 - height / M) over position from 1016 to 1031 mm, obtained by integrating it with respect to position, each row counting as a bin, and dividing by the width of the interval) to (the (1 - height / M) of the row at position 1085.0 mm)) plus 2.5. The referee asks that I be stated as 2.3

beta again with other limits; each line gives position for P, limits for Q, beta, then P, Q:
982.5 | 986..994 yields 0.0027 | 319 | 346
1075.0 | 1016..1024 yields 0.0030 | 271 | 301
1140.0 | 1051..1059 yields 0.0037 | 251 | 259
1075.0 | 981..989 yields 0.0025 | 271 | 326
